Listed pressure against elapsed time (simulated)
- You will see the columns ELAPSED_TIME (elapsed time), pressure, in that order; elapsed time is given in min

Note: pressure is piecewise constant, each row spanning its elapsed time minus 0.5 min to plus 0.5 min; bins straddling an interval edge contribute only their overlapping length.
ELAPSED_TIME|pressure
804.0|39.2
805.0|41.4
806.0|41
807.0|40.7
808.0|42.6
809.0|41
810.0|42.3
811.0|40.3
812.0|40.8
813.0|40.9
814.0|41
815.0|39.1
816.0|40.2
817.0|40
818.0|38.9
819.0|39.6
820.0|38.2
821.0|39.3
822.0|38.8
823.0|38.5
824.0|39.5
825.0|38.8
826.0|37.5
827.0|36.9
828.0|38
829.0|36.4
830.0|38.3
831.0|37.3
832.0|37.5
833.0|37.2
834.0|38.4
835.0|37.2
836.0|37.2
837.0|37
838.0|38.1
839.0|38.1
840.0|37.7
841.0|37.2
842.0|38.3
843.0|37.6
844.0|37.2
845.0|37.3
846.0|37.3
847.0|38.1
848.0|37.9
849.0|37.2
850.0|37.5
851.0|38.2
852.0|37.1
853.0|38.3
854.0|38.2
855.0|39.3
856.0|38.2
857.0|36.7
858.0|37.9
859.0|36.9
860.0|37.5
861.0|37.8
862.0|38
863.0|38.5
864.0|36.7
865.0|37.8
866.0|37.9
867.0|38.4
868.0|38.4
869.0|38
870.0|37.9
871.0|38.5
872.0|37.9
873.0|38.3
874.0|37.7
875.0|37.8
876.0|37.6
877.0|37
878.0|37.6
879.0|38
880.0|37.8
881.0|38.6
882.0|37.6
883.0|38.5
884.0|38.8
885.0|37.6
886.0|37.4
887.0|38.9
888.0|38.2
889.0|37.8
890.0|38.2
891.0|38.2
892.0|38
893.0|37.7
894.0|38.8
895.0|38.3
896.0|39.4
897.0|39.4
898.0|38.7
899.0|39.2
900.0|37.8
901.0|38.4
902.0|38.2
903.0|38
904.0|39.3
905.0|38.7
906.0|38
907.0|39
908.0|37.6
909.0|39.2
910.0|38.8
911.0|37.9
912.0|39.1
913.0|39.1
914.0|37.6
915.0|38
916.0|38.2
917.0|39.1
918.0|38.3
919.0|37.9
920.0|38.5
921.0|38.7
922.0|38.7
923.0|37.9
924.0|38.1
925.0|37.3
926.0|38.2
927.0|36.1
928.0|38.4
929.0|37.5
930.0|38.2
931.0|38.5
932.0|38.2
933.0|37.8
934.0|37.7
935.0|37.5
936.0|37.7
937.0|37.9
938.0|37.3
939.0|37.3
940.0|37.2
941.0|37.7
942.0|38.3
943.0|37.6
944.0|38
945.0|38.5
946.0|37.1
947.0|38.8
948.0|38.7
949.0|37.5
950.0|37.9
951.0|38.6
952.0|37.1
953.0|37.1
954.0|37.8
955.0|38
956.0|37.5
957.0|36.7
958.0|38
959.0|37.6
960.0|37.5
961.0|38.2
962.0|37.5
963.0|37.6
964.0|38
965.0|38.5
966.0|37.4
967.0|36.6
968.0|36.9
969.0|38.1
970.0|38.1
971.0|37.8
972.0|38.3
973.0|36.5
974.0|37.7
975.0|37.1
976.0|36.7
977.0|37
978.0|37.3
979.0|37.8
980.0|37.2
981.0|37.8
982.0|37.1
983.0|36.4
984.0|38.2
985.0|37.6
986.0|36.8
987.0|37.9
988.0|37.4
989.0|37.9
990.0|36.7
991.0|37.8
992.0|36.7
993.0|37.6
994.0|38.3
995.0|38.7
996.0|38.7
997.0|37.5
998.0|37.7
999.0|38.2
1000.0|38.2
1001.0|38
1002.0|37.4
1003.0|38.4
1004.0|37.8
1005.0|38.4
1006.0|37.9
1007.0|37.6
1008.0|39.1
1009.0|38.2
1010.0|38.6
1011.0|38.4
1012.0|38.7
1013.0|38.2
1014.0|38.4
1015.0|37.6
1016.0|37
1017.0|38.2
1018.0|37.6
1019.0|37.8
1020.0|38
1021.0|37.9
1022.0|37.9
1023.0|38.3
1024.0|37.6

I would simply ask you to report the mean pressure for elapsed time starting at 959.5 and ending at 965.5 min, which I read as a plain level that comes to 37.9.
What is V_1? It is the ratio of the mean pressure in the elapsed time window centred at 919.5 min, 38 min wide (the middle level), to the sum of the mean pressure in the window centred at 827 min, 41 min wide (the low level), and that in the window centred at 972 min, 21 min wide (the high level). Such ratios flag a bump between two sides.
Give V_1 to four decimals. 0.5012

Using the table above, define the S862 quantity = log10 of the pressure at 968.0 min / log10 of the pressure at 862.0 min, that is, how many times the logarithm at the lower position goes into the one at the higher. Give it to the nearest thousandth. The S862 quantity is 0.992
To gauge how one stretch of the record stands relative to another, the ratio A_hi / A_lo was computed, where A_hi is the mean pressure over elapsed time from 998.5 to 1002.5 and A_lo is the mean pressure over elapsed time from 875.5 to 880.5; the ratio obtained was 1.01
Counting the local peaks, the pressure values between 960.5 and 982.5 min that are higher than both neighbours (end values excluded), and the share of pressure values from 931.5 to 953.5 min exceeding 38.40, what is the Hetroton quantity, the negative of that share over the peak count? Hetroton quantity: -0.036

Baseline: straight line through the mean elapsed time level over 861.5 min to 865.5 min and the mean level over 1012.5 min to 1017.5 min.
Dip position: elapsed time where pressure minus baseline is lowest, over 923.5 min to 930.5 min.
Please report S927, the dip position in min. 927.0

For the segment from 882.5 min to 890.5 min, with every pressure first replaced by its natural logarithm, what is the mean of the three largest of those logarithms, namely 3.66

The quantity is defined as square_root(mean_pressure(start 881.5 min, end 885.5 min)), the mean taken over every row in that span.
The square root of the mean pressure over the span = 6.17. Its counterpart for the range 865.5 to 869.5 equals 6.18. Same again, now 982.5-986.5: 6.10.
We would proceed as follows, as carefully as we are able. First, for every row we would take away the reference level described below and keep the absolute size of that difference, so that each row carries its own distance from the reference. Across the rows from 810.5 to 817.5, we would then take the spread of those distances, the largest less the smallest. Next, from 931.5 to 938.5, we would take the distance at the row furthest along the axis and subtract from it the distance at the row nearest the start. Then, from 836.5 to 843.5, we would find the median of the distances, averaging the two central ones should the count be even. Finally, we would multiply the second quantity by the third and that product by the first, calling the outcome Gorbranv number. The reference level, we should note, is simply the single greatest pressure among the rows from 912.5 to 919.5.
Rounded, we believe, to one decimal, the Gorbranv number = 2.4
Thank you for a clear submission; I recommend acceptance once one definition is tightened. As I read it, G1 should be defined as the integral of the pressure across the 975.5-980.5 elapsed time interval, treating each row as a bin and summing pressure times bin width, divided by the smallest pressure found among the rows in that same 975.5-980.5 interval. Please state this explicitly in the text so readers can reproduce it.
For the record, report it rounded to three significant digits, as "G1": 5.07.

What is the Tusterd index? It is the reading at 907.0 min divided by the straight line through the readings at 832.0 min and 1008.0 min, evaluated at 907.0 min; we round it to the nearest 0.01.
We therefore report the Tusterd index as 1.02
